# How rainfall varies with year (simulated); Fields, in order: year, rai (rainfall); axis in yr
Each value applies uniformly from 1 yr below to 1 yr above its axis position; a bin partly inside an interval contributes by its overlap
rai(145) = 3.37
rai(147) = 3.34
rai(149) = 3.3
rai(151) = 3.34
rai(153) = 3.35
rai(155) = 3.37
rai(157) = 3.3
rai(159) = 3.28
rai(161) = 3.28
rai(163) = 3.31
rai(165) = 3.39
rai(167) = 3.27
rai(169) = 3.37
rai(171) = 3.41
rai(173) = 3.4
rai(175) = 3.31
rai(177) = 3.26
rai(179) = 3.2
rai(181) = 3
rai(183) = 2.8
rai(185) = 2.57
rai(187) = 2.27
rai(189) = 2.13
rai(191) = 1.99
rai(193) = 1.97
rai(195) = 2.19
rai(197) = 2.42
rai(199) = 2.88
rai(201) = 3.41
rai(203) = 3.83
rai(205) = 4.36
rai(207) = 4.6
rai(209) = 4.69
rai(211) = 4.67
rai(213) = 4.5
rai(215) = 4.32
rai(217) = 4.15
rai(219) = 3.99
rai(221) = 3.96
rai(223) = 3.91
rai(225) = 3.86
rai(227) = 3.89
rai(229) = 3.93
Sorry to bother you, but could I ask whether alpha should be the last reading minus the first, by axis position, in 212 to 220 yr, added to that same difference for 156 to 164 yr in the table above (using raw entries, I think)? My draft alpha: -0.5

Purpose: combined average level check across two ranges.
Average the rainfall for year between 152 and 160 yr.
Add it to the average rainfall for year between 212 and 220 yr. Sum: 7.6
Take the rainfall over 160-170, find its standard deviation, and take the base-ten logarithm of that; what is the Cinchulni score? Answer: -1.3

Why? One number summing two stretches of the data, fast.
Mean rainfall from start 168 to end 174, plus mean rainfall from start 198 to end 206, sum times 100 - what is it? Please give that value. 701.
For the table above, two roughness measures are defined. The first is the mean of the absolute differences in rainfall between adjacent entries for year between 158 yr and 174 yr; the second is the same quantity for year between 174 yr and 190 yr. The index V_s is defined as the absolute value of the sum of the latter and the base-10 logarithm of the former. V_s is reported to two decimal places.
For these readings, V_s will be 1.10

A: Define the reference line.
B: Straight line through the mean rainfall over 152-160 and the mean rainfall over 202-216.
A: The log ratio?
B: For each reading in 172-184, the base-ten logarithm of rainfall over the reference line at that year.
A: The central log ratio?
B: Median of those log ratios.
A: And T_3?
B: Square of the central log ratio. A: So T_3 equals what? 0.00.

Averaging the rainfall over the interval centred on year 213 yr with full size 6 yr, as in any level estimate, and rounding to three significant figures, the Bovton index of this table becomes 4.50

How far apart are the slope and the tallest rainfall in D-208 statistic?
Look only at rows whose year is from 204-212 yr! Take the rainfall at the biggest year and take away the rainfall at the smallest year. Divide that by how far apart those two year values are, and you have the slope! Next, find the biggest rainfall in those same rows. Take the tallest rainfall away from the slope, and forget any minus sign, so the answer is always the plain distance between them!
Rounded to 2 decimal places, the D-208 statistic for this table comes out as 4.64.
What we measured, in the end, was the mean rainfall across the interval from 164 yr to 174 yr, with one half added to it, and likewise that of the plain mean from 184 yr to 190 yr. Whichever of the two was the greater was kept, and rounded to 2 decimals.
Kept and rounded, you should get 3.87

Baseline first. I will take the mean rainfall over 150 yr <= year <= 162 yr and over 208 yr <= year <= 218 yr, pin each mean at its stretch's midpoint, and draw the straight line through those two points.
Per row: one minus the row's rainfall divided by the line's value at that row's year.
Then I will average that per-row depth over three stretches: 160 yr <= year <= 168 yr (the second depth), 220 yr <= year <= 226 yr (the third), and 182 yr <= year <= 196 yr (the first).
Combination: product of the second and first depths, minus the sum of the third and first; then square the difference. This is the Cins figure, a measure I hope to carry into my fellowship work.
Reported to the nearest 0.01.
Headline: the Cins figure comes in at 0.32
